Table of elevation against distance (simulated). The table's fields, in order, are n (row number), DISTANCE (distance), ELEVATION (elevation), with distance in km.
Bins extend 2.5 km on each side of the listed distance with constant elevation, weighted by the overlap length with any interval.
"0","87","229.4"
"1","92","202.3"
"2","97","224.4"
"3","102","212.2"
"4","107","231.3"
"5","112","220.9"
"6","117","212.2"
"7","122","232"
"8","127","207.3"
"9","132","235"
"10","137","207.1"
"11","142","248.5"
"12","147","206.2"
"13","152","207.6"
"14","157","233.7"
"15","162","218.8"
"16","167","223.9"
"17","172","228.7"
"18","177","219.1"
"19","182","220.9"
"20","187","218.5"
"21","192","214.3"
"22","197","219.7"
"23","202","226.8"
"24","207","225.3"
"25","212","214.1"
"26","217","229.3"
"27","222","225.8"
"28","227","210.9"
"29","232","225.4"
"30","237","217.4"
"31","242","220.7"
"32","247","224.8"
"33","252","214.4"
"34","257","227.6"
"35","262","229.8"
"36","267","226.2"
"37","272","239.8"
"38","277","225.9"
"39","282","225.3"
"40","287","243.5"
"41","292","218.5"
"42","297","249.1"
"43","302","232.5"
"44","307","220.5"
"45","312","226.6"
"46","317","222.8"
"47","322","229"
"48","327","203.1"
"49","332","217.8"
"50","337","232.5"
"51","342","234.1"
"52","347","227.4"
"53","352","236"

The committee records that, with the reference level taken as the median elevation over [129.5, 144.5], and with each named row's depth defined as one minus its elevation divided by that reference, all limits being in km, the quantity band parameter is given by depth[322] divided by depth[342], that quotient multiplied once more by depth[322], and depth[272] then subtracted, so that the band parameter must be 0.19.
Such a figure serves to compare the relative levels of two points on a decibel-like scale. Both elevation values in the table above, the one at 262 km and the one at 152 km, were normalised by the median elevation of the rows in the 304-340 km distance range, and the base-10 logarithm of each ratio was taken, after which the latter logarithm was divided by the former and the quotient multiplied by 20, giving -46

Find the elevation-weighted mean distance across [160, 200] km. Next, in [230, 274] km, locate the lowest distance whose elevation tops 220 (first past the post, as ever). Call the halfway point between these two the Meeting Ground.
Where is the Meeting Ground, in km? 205.7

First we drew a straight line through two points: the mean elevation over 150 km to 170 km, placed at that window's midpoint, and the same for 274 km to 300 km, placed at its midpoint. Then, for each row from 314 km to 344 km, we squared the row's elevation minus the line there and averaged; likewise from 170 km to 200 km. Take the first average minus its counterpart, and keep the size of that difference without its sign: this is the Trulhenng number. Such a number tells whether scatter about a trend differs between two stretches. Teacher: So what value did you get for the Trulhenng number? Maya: 244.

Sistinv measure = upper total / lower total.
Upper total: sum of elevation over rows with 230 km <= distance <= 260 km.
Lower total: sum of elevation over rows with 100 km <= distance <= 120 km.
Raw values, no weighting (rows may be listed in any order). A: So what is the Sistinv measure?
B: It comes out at 1.5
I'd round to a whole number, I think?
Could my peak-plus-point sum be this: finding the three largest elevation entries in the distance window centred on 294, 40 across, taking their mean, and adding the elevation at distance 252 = 456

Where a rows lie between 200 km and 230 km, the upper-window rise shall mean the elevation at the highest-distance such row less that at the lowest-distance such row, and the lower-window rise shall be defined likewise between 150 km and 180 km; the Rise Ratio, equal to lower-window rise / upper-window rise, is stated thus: -1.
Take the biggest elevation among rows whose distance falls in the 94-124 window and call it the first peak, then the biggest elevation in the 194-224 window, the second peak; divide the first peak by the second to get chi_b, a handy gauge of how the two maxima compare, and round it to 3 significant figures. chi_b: 1.01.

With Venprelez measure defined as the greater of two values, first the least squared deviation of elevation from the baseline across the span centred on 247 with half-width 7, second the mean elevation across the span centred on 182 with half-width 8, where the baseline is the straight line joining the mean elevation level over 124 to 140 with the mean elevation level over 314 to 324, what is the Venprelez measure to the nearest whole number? 220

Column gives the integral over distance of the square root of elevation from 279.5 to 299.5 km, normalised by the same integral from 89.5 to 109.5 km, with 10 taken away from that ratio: -8.96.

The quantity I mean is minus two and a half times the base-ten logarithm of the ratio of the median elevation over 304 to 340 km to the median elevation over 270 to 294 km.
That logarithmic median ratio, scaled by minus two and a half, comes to 0.02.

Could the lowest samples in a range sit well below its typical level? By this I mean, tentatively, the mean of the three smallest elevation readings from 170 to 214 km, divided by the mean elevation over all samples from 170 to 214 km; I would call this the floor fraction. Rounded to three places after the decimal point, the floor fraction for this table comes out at 0.977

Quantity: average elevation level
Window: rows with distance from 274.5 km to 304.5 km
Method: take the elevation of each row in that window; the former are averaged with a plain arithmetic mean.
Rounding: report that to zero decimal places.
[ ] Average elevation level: 232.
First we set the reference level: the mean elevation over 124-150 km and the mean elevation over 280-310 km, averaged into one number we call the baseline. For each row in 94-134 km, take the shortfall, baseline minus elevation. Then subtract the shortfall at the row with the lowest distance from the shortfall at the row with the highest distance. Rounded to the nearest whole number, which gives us -11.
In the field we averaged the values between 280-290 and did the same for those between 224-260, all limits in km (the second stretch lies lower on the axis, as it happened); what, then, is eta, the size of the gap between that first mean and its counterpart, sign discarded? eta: 14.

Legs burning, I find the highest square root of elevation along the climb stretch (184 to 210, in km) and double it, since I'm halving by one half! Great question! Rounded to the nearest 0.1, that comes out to 30.1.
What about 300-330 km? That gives 30.5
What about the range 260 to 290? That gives 31.2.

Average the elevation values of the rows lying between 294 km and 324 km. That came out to 230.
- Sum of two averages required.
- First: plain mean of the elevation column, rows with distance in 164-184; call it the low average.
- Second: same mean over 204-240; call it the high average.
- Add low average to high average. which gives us 444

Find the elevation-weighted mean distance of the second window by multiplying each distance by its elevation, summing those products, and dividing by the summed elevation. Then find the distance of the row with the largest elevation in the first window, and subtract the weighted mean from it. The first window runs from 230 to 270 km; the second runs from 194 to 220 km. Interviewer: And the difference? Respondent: 55.0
